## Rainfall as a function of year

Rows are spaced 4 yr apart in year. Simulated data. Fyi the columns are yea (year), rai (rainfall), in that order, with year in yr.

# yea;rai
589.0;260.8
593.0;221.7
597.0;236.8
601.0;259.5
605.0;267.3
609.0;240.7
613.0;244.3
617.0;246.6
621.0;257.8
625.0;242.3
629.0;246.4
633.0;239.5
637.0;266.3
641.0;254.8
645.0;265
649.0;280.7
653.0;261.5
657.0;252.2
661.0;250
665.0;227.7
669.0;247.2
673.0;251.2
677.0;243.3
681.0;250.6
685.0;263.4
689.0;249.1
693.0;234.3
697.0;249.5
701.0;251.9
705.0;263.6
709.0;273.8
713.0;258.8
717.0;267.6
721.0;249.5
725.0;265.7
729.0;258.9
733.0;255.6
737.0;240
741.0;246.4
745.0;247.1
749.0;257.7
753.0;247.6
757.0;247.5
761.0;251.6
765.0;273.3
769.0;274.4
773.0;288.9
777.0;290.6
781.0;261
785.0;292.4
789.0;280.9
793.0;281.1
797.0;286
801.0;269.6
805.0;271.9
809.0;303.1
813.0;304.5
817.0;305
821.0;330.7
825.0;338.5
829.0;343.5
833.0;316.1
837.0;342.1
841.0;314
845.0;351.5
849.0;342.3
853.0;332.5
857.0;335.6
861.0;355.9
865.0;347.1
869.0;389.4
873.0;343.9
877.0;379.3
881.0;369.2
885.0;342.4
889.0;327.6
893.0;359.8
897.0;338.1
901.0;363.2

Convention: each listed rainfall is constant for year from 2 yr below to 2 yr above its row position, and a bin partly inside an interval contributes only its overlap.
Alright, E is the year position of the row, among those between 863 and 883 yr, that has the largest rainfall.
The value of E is 869.0 yr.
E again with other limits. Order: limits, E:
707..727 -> 709.0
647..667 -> 649.0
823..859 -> 845.0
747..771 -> 769.0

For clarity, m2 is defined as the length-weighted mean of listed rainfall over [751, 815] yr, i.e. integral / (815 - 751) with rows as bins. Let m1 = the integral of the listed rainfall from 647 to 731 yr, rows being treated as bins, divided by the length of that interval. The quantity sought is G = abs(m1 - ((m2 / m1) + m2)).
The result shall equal 23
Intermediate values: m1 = 255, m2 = 277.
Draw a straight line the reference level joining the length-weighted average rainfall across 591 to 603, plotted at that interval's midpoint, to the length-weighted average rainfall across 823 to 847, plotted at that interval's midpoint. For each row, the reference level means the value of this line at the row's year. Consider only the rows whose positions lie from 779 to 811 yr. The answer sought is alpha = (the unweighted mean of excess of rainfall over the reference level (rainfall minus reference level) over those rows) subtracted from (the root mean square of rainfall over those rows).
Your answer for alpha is 319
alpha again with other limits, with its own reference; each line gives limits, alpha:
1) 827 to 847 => 335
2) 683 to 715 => 280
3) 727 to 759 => 298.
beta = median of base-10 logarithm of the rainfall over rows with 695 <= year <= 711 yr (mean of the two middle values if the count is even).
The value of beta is 2.41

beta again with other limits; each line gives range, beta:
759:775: 2.44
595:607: 2.41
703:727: 2.42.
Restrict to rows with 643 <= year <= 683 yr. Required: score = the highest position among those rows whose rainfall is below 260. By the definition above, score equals 681.0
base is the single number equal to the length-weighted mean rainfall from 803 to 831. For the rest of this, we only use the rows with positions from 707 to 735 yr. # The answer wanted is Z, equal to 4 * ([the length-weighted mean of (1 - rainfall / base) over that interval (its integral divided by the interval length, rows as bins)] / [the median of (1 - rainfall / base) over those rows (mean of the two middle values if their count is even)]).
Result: 3.82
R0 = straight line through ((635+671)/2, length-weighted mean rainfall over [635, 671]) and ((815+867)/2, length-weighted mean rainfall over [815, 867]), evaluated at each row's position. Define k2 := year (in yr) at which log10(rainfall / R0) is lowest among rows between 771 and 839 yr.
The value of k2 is 781.0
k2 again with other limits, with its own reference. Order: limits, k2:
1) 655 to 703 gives 693.0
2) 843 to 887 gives 885.0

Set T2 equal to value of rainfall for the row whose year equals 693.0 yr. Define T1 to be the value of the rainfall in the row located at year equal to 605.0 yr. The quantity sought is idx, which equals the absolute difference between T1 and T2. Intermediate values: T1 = 267.3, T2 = 234.3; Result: 33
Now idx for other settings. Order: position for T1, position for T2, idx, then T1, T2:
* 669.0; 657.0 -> 5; 247.2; 252.2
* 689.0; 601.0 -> 10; 249.1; 259.5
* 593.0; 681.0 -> 29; 221.7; 250.6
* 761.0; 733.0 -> 4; 251.6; 255.6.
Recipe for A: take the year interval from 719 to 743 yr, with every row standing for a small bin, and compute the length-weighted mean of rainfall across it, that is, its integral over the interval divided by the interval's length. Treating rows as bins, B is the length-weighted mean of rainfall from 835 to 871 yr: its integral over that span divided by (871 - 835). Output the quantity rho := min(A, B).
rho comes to 252.7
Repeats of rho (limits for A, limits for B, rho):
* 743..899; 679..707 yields 251.8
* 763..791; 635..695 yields 253.2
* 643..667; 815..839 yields 256.2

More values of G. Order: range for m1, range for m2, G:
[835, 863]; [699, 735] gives 78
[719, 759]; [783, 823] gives 42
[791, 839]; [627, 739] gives 53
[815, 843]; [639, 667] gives 70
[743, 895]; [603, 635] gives 61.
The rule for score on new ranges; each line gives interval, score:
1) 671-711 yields 701.0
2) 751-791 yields 761.0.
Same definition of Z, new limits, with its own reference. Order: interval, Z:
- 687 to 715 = 3.84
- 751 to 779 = 4.55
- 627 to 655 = 4.18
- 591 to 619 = 3.94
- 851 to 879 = 4.93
